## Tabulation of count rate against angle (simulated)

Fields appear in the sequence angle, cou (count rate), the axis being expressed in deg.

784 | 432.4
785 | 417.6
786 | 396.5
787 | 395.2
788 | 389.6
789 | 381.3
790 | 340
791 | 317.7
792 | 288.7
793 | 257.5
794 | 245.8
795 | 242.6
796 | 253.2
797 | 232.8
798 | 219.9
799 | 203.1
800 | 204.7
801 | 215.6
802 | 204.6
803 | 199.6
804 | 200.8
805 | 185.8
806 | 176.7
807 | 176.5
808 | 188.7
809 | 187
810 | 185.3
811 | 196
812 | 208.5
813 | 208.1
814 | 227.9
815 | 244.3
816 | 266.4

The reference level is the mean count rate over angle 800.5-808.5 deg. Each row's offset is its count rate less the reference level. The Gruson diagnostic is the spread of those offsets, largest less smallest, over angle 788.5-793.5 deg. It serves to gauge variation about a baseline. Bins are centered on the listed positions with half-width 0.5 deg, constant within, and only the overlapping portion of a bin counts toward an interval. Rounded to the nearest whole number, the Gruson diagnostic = 124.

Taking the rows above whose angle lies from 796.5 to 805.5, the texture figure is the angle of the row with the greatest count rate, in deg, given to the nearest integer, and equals 797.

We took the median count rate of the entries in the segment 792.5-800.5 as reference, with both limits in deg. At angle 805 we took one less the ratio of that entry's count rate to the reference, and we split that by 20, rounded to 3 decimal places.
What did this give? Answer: 0.011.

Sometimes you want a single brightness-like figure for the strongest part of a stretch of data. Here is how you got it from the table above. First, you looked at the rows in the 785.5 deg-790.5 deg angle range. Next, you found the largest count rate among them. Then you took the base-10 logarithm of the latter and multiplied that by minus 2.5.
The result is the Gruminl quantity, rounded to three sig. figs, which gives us -6.50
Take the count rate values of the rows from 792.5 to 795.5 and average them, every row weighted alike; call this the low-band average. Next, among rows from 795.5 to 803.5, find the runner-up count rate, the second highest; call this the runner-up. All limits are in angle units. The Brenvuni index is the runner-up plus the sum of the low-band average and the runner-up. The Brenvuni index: 714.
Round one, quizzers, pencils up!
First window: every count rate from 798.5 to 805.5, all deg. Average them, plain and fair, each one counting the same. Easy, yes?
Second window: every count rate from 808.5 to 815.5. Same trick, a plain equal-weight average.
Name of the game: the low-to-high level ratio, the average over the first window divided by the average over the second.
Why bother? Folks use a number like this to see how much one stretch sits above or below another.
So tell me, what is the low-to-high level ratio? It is 1.0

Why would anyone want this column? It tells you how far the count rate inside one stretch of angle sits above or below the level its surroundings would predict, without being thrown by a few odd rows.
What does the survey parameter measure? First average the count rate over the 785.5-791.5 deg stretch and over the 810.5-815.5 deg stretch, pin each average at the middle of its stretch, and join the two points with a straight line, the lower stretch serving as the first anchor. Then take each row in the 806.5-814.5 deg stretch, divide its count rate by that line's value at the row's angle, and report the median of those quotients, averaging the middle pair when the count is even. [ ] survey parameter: 0.820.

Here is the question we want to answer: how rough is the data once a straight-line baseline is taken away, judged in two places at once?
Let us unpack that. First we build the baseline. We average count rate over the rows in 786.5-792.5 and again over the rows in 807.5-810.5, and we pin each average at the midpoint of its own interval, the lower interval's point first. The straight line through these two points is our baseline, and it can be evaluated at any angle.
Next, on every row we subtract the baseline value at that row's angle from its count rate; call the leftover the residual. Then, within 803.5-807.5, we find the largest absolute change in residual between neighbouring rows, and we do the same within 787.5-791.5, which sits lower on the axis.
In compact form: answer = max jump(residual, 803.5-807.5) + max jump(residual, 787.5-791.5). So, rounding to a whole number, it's 41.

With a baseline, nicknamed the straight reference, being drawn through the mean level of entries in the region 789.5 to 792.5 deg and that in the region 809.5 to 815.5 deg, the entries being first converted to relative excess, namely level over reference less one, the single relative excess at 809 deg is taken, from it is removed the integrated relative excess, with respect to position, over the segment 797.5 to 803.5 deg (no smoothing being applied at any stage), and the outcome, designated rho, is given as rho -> 1.19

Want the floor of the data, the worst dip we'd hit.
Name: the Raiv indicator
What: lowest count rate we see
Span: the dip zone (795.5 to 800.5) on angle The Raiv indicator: 203.1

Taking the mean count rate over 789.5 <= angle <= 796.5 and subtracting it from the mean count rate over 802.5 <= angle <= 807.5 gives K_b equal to -90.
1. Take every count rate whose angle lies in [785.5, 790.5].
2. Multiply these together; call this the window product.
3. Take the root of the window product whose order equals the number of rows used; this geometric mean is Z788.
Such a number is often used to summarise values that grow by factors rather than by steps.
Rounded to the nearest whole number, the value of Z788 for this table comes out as 380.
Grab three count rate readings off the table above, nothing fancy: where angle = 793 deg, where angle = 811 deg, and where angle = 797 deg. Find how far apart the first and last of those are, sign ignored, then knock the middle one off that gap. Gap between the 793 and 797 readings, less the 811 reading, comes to -171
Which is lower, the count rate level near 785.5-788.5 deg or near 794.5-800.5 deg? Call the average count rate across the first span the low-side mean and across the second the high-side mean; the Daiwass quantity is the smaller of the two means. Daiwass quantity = 226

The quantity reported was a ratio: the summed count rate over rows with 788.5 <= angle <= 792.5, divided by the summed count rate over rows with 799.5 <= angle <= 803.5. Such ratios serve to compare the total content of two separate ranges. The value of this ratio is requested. 1.6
